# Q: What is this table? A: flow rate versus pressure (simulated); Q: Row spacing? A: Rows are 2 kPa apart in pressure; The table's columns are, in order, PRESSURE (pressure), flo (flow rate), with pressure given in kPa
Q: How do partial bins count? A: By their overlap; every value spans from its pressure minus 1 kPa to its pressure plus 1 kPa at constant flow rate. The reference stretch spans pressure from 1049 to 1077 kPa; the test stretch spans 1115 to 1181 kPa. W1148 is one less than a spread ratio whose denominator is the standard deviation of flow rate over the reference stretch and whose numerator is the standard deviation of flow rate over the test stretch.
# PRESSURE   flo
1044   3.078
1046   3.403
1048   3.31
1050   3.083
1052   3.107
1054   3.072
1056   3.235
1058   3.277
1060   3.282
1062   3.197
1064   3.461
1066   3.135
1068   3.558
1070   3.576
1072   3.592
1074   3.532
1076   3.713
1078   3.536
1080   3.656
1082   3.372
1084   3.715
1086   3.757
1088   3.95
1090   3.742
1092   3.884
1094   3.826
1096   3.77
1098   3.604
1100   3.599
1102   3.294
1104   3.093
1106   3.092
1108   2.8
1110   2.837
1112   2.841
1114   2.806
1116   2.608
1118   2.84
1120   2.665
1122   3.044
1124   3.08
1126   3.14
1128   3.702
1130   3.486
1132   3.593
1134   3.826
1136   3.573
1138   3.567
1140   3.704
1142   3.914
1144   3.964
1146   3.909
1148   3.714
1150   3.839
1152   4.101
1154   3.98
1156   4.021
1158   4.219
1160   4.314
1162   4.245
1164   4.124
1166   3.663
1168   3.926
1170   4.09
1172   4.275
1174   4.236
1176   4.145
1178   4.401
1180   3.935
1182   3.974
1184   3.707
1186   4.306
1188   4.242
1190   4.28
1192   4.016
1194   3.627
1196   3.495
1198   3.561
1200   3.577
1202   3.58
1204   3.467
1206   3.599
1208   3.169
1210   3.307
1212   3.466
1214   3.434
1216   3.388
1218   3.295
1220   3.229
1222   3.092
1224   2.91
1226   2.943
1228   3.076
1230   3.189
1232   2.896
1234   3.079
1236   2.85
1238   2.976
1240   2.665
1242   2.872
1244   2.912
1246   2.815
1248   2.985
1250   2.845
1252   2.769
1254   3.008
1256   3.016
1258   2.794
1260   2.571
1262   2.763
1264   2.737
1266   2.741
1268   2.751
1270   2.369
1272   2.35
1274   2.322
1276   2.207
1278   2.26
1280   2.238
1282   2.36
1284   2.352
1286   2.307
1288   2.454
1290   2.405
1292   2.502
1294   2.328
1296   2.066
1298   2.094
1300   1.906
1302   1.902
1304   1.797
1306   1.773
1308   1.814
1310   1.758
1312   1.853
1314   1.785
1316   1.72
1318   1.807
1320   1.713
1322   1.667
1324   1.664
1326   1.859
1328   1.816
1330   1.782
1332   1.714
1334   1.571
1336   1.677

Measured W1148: 1.2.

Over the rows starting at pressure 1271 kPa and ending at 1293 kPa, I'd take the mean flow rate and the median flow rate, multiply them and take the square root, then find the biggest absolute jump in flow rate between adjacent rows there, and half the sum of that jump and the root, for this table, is 1.2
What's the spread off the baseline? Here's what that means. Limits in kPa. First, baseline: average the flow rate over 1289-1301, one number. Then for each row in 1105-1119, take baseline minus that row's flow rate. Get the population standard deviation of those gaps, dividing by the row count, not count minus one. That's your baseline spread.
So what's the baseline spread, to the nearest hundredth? 0.13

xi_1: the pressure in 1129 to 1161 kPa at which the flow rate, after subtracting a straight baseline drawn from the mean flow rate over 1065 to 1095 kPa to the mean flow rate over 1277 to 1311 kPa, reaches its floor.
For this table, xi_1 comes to 1130 kPa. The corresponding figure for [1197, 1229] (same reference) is 1224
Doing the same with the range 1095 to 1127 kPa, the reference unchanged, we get 1116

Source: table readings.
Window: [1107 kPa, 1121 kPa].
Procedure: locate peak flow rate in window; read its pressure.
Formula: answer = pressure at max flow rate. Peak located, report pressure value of 1112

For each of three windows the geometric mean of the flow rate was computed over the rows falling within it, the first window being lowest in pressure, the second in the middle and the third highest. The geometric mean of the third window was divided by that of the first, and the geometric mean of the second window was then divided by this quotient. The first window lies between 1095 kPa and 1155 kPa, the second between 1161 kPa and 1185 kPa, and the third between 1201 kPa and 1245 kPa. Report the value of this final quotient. 4.34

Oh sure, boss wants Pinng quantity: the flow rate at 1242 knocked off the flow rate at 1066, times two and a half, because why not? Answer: 0.66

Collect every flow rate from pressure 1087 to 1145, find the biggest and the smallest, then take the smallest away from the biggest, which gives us 1.4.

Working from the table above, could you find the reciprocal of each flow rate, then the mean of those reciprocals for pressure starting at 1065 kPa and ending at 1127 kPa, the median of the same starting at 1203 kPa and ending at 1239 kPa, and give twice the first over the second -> 1.93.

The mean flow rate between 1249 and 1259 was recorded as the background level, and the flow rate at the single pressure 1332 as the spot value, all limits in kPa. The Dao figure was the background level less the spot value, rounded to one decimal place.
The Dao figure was 1.2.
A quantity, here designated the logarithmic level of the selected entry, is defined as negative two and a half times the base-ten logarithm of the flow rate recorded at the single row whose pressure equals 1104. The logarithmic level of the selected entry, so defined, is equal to -1.23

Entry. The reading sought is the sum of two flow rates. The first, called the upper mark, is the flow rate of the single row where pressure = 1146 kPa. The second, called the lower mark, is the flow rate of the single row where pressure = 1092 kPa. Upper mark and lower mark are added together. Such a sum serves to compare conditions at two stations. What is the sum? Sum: 7.8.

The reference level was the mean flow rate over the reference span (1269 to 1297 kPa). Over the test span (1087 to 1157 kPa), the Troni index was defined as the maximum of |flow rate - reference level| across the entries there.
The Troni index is 1.8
